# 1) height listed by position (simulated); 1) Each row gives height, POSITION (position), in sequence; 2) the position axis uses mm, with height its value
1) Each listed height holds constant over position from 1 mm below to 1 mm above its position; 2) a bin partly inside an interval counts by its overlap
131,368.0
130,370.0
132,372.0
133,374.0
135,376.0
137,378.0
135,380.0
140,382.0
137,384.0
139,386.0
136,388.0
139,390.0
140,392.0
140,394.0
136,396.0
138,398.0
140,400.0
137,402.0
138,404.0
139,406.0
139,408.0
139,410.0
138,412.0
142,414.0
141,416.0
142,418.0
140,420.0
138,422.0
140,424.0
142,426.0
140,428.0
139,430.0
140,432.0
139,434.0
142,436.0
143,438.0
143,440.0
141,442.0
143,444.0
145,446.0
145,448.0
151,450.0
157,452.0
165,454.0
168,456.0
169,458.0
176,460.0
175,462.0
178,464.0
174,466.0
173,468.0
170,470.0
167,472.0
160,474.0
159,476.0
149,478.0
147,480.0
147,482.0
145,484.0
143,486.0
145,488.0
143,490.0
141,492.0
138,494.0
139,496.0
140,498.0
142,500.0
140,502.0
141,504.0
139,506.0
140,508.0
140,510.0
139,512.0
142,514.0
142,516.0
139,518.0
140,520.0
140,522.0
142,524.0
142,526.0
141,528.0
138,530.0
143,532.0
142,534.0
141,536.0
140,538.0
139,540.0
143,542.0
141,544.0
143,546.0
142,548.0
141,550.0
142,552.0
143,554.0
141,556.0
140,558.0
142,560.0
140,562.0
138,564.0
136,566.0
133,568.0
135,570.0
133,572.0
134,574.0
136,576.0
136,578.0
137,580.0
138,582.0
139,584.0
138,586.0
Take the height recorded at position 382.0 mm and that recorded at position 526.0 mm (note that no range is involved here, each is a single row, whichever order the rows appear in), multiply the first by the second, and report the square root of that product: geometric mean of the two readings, 141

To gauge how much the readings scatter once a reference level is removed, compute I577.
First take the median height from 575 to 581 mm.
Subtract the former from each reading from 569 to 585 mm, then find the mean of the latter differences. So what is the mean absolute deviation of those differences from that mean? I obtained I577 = 1.5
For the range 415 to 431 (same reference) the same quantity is 1.1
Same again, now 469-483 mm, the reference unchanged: 8.0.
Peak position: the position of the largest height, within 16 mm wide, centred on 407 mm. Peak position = 414.0 mm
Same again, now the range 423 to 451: 450.0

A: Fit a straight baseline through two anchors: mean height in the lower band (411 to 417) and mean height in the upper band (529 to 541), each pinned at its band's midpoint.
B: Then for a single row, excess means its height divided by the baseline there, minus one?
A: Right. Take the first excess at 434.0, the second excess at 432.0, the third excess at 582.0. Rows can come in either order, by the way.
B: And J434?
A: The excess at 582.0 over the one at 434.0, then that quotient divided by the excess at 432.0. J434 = -738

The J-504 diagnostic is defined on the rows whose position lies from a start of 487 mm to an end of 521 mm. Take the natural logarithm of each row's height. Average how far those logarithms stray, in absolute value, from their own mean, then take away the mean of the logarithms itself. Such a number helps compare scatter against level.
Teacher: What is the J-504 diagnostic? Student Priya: -4.94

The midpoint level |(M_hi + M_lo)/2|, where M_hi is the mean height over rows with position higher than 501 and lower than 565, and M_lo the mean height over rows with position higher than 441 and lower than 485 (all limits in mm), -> 150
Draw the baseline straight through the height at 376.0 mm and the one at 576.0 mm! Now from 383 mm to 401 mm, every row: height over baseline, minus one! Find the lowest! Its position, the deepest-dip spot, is 396.0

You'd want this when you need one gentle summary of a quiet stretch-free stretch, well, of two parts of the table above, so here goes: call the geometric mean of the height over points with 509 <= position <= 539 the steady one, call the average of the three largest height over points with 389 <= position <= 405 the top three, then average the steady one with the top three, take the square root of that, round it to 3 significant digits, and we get 11.8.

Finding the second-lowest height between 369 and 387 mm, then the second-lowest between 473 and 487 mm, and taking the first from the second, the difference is 13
